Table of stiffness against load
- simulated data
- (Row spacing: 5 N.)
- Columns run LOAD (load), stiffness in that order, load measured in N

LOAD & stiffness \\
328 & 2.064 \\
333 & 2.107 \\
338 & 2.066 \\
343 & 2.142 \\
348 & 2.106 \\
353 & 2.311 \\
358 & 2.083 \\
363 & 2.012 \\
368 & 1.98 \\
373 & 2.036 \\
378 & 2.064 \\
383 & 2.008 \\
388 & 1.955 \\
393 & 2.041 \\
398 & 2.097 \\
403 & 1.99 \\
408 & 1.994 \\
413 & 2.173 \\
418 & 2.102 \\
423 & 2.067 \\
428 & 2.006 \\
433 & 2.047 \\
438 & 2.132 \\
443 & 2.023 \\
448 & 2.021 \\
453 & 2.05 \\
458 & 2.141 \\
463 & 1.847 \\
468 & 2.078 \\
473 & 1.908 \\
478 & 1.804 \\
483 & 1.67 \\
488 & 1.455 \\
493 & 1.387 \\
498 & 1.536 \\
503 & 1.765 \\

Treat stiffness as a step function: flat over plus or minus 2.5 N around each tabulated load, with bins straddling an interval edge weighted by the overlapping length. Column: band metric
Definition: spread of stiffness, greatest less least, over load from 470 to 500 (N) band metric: 0.52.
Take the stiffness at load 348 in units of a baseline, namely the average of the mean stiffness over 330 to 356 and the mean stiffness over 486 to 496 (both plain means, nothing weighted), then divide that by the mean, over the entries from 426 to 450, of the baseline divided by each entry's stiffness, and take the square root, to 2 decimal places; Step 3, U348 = 1.16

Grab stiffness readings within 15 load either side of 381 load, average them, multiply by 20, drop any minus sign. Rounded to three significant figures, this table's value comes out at 40.3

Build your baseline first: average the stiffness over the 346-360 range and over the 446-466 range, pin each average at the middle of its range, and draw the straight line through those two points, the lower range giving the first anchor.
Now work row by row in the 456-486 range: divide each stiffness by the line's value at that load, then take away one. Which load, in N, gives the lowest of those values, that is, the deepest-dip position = 483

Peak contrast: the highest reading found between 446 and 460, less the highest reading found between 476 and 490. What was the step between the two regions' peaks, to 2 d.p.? 0.34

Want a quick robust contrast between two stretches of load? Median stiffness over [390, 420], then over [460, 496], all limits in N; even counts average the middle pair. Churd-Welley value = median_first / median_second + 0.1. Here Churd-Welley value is 1.25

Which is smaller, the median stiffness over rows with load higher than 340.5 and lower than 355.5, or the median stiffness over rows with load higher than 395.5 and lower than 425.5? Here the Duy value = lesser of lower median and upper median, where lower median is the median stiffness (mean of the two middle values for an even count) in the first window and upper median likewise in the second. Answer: 2.08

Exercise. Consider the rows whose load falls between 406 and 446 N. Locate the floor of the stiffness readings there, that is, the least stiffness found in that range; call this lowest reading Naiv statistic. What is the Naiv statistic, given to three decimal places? 1.994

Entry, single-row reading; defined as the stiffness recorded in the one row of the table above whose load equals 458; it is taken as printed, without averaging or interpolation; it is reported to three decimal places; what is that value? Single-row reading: 2.141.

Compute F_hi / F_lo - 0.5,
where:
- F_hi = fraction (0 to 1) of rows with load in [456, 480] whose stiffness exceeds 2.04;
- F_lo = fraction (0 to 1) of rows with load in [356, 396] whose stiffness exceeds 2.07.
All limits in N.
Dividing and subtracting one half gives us 2.7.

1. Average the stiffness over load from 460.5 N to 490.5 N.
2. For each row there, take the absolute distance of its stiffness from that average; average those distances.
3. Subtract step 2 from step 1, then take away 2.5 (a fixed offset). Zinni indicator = -0.86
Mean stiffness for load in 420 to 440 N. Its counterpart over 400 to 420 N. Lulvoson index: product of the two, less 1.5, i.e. 2.76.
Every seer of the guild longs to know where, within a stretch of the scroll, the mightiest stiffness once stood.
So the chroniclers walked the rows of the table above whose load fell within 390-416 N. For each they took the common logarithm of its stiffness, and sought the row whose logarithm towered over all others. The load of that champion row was 413 N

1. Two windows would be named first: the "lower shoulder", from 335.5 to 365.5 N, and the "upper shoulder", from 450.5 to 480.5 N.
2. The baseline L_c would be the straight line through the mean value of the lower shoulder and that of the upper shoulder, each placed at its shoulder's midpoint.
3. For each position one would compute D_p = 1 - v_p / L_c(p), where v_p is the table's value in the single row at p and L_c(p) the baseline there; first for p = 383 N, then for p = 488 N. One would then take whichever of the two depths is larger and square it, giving 0.0629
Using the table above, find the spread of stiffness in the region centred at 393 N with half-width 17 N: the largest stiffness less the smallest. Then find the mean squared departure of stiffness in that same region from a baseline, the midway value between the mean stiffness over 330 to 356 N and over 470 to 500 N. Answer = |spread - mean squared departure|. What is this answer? 0.12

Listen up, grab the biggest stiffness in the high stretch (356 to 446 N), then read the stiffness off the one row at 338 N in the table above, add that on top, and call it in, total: 4.24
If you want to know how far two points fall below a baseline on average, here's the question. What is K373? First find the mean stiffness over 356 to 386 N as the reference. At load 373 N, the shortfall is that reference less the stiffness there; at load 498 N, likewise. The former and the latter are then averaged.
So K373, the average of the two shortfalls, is 0.24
